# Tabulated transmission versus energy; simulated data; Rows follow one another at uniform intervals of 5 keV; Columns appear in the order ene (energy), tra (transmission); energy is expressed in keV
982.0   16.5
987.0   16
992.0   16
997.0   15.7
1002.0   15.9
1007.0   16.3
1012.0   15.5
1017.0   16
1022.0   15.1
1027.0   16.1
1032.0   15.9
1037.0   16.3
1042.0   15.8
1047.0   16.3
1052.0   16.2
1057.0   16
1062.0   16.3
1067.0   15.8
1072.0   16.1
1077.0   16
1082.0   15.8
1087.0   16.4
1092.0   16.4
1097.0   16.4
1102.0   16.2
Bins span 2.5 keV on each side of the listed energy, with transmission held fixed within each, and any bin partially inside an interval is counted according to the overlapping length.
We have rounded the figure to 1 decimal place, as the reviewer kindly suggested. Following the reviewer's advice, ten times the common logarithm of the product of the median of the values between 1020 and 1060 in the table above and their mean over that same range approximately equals 24.1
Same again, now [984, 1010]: 24.1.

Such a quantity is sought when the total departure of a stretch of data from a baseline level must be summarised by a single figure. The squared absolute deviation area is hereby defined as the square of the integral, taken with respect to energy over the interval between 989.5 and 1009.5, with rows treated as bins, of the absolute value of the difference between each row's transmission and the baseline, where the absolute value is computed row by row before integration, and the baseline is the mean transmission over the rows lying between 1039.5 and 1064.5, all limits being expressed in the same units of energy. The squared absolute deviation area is 22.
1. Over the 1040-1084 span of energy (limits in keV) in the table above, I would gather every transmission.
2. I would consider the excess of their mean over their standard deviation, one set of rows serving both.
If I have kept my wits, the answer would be 15.8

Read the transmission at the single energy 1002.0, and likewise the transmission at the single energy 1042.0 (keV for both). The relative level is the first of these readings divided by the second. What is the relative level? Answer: 1.01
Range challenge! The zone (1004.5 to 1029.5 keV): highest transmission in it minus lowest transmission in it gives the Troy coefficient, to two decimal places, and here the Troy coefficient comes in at 1.20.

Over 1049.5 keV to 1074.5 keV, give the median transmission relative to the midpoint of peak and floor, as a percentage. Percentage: 100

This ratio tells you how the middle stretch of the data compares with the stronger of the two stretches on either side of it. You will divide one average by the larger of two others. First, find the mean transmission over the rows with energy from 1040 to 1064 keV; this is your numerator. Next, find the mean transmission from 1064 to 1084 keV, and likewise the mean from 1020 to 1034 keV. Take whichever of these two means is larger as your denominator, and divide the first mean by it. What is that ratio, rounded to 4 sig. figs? 1.012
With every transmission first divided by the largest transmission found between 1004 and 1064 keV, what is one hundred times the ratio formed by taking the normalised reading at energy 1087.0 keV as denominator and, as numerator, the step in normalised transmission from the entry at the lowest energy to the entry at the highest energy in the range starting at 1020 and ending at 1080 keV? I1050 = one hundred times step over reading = 5.5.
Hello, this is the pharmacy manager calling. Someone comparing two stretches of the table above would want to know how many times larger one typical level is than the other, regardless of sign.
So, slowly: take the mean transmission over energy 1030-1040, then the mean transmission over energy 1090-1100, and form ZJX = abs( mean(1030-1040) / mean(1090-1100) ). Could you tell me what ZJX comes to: 0.982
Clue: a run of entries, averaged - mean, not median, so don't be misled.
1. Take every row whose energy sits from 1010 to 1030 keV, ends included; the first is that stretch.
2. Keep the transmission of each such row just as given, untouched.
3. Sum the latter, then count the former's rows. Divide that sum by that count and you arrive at 15.7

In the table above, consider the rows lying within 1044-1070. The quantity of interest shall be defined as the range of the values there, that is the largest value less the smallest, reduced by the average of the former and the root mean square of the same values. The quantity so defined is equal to -7.81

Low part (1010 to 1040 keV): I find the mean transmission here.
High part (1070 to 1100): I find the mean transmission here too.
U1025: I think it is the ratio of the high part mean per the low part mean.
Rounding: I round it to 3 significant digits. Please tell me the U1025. 1.02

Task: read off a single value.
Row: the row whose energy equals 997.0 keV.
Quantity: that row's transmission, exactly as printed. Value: 15.7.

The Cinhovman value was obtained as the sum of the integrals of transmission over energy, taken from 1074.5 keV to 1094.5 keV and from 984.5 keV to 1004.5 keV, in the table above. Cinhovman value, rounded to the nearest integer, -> 641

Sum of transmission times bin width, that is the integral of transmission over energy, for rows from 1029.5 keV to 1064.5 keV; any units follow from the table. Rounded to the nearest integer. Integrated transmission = 564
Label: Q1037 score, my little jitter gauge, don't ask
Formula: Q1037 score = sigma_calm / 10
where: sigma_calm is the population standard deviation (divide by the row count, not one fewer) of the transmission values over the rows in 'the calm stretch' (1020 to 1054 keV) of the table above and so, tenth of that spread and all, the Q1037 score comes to 0.039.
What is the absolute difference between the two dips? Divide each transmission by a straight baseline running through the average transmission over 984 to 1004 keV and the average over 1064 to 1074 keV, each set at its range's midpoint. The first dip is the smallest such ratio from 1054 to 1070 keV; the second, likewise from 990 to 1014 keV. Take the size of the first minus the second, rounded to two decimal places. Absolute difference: 0.02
